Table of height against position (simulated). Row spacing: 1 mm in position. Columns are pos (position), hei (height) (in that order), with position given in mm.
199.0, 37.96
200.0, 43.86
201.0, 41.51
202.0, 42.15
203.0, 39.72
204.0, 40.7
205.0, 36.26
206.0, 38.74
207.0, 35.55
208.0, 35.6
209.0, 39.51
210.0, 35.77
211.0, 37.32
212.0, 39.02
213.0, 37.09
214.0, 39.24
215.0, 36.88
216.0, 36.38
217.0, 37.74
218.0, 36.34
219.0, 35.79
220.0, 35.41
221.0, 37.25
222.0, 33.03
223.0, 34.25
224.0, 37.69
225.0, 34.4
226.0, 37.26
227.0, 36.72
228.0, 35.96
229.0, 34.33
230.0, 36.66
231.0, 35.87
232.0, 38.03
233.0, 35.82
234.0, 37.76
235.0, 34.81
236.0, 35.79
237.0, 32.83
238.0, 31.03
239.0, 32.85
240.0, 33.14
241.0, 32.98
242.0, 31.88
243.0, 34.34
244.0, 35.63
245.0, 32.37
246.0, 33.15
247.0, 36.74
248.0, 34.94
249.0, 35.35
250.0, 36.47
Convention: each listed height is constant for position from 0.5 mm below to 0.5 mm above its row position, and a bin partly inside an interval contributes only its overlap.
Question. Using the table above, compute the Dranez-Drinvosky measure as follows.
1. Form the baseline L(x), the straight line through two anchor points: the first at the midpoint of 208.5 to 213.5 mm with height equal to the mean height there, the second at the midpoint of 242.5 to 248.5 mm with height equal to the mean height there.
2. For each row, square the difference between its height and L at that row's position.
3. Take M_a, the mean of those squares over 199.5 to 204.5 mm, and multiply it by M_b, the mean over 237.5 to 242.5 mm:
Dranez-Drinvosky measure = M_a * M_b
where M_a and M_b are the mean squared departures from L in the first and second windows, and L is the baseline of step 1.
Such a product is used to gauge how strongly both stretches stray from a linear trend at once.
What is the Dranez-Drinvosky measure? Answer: 84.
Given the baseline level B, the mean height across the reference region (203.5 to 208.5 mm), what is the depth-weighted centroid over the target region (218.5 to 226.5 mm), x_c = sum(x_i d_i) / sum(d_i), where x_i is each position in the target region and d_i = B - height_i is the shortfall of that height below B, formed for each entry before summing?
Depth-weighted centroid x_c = 222.2 mm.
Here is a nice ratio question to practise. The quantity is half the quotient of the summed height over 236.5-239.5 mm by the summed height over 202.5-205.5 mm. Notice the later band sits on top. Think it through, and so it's 0.41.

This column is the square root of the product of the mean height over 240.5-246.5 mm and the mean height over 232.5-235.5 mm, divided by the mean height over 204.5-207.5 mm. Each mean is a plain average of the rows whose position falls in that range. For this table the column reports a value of 0.94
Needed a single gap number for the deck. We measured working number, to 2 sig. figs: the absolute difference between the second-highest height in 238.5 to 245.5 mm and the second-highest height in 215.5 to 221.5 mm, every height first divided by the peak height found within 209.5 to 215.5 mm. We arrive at 0.074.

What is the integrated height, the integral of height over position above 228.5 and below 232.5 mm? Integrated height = 145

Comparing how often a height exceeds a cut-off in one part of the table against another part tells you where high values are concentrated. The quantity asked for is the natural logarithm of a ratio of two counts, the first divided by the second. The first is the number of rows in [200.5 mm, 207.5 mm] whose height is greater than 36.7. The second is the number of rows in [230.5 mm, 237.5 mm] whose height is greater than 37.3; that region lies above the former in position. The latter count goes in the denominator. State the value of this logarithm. 0.9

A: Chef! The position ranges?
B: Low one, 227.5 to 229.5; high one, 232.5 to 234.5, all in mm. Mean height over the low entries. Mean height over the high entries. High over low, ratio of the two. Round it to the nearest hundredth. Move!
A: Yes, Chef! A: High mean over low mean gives 1.05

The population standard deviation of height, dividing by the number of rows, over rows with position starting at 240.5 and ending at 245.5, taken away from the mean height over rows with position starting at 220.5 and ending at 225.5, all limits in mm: 34.0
